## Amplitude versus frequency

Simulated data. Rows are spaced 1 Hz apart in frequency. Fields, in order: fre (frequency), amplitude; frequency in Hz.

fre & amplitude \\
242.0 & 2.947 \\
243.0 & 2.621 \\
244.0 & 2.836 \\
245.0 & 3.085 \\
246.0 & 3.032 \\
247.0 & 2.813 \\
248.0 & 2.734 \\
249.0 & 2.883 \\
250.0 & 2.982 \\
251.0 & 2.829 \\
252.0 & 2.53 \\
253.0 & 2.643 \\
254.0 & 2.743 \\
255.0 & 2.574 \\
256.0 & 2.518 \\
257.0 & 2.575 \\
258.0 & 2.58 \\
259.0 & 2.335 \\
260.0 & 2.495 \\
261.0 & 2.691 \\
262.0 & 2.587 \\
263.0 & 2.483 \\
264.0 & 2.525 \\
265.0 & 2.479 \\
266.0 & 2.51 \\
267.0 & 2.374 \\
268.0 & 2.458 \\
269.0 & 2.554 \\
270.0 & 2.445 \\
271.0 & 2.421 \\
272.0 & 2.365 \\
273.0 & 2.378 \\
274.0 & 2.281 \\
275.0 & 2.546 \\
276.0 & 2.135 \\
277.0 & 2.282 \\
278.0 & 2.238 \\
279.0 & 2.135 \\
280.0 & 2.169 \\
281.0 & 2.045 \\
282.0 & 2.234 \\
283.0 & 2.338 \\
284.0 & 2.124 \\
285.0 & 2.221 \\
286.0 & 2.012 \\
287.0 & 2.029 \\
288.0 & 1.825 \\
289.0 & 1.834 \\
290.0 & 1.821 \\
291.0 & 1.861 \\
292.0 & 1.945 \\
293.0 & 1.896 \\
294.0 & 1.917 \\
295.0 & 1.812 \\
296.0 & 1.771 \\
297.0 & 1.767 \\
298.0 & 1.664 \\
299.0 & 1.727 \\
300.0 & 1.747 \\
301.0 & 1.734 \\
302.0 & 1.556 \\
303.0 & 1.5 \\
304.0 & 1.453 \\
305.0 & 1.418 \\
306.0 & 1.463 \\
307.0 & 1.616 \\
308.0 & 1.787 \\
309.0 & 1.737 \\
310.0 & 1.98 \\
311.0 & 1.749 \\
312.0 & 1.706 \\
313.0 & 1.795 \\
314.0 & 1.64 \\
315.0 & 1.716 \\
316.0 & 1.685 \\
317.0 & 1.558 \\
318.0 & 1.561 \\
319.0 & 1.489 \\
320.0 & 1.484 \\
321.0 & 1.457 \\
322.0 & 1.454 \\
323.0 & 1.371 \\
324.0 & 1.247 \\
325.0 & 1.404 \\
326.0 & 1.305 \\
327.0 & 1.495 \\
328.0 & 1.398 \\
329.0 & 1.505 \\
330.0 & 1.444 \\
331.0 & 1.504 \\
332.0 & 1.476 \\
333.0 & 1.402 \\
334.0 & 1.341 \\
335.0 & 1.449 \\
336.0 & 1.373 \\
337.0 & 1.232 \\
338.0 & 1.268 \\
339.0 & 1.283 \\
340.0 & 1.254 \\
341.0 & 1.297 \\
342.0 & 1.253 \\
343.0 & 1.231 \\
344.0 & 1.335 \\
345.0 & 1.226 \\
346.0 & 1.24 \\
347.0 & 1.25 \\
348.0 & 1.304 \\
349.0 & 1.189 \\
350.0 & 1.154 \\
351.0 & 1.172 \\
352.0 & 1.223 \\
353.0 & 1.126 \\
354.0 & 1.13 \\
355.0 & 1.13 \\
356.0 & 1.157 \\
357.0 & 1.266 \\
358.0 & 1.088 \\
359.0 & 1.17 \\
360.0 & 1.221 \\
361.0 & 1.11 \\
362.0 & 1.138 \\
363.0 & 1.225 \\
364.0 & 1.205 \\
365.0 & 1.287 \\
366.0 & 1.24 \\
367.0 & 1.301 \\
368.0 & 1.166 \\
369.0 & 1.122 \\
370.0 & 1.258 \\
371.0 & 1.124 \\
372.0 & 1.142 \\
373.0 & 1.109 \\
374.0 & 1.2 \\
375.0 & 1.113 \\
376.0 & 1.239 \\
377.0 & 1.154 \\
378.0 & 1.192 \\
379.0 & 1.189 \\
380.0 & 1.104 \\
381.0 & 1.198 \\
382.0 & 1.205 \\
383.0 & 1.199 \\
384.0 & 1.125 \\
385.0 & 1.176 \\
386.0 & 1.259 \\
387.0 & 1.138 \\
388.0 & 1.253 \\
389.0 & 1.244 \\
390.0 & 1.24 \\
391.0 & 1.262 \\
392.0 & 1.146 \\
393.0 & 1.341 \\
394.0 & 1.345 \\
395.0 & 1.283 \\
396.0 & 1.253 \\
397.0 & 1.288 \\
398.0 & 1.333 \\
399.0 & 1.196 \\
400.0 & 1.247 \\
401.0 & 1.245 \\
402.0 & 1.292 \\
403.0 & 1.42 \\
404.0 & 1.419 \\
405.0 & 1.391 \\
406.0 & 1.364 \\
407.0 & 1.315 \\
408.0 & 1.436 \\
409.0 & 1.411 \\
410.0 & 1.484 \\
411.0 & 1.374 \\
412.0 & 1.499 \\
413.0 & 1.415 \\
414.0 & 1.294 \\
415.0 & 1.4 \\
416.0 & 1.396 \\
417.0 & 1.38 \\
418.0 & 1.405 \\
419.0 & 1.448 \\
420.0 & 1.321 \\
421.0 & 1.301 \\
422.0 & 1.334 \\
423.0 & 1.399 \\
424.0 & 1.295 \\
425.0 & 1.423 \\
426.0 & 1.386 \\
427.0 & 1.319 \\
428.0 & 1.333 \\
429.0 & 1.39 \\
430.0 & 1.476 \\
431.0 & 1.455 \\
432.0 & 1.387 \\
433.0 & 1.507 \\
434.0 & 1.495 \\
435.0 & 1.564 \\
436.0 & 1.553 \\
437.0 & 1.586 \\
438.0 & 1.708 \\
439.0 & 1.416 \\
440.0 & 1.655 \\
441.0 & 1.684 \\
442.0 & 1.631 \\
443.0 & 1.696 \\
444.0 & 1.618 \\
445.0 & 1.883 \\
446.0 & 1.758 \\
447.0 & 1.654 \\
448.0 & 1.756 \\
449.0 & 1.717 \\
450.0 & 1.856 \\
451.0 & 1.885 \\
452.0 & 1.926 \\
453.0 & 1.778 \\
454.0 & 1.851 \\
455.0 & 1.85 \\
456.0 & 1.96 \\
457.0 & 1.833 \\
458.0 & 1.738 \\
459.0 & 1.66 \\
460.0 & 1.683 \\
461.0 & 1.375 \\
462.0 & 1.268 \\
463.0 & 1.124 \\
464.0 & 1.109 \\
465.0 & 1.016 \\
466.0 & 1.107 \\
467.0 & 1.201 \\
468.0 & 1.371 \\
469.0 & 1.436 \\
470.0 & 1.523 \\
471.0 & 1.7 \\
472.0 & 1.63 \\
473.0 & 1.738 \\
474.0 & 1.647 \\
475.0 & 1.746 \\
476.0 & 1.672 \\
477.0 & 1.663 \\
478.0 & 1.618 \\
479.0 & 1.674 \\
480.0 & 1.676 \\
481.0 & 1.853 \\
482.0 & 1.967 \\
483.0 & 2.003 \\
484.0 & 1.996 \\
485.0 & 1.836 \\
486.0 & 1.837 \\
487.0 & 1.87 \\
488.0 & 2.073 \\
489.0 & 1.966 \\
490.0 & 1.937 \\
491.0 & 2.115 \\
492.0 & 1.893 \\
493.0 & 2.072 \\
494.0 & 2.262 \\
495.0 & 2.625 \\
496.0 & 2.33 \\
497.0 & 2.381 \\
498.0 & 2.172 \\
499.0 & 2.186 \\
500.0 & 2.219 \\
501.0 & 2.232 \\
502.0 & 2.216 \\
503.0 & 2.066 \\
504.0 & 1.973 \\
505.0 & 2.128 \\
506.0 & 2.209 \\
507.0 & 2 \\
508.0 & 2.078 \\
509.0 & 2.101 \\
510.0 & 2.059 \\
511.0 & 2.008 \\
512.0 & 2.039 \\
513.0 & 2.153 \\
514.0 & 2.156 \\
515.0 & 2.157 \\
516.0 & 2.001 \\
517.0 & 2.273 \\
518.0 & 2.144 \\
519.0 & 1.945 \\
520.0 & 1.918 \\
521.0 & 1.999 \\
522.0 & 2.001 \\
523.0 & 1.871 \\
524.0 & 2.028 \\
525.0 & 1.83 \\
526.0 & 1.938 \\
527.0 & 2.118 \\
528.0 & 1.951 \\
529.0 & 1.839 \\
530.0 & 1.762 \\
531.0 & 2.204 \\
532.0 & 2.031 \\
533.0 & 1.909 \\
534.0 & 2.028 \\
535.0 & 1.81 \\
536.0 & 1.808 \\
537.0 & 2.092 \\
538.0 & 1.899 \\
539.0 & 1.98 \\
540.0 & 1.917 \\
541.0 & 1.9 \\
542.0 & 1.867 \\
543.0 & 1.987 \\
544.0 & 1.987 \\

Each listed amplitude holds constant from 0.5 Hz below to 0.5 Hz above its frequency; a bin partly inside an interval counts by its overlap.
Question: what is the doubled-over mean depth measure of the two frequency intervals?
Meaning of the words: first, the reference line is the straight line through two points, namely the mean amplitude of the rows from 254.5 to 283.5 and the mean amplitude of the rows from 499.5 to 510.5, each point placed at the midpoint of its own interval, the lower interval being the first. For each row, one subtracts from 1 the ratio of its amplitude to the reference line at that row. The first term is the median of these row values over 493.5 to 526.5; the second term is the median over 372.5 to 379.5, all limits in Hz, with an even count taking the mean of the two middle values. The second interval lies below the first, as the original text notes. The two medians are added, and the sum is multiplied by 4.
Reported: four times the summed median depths 1.9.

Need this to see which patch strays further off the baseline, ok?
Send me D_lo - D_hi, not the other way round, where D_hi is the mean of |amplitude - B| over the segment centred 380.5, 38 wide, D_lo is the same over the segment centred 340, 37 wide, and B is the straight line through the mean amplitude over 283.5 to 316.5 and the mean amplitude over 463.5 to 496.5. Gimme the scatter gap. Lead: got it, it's -0.08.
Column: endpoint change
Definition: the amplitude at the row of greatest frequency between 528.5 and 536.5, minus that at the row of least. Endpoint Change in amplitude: 0.0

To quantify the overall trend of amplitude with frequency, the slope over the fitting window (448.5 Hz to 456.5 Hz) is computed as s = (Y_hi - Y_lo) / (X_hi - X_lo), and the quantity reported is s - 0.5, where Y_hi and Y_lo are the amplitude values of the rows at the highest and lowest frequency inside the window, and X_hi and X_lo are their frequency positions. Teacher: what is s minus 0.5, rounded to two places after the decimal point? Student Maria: -0.47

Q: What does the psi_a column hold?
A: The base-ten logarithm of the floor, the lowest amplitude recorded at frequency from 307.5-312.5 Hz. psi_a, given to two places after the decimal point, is 0.23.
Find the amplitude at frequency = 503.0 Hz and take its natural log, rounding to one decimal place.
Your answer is 0.7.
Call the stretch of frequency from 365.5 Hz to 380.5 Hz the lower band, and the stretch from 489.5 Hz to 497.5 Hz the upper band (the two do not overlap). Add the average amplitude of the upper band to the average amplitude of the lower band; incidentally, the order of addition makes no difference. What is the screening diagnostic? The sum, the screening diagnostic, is 3.4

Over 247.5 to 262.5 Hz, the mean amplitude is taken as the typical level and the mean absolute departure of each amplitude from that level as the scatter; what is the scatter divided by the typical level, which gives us 0.049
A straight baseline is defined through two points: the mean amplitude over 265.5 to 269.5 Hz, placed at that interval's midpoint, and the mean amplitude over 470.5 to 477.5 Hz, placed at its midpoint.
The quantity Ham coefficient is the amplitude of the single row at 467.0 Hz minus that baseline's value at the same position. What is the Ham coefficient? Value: -0.51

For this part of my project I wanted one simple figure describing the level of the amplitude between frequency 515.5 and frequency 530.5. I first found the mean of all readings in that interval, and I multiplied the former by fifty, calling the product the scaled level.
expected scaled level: 99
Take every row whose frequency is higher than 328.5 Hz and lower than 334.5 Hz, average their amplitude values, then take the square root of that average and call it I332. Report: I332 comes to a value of 1.20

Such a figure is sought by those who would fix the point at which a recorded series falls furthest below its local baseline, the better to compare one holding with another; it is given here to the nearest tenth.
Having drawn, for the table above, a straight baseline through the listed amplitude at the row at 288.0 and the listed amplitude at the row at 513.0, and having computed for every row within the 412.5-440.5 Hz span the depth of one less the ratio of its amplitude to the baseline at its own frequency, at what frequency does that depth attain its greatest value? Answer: 424.0 Hz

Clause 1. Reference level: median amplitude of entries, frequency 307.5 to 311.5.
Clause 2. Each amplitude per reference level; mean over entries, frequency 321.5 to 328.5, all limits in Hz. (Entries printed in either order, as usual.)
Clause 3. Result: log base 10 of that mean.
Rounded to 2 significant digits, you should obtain -0.11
